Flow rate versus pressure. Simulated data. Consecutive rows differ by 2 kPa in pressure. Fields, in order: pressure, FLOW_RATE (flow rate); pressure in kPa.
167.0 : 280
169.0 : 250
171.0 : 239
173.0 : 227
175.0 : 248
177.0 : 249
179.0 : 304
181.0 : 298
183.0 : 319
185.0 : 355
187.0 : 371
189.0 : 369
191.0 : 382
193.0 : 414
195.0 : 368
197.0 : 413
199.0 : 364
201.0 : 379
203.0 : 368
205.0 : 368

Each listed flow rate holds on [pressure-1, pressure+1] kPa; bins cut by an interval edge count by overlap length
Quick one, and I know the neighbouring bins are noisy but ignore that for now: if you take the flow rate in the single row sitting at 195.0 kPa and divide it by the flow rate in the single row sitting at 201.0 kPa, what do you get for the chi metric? 0.97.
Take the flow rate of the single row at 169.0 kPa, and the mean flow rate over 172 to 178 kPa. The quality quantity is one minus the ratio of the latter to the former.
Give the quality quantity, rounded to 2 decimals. 0.03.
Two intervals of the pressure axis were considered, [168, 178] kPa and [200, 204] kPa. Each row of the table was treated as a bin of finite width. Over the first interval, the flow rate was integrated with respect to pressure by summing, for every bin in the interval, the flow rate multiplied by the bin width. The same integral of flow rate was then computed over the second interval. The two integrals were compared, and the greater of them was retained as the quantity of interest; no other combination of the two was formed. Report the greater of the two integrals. 2426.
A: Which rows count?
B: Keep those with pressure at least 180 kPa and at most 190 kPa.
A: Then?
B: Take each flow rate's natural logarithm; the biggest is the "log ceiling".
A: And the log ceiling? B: 5.92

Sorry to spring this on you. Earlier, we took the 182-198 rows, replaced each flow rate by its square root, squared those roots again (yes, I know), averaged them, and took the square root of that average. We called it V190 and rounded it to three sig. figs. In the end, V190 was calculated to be 19.3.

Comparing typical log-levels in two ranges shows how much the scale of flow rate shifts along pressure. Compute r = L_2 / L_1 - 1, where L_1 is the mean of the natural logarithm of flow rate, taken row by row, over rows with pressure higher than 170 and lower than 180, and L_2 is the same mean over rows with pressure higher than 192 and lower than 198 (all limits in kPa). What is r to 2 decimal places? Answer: 0.08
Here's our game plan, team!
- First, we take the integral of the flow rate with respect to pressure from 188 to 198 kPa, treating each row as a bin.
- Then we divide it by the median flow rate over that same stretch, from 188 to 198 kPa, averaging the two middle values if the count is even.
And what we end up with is 10.2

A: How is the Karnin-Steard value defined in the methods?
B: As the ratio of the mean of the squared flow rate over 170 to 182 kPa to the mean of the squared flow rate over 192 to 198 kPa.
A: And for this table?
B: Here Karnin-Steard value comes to 0.43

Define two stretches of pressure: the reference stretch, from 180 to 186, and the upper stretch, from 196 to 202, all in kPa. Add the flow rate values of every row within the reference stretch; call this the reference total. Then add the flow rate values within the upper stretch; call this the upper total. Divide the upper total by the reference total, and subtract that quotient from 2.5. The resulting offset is 1.31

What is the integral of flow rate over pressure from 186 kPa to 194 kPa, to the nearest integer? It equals 3072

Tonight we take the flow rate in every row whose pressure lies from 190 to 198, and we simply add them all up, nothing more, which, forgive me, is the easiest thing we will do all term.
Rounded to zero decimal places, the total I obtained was 1577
